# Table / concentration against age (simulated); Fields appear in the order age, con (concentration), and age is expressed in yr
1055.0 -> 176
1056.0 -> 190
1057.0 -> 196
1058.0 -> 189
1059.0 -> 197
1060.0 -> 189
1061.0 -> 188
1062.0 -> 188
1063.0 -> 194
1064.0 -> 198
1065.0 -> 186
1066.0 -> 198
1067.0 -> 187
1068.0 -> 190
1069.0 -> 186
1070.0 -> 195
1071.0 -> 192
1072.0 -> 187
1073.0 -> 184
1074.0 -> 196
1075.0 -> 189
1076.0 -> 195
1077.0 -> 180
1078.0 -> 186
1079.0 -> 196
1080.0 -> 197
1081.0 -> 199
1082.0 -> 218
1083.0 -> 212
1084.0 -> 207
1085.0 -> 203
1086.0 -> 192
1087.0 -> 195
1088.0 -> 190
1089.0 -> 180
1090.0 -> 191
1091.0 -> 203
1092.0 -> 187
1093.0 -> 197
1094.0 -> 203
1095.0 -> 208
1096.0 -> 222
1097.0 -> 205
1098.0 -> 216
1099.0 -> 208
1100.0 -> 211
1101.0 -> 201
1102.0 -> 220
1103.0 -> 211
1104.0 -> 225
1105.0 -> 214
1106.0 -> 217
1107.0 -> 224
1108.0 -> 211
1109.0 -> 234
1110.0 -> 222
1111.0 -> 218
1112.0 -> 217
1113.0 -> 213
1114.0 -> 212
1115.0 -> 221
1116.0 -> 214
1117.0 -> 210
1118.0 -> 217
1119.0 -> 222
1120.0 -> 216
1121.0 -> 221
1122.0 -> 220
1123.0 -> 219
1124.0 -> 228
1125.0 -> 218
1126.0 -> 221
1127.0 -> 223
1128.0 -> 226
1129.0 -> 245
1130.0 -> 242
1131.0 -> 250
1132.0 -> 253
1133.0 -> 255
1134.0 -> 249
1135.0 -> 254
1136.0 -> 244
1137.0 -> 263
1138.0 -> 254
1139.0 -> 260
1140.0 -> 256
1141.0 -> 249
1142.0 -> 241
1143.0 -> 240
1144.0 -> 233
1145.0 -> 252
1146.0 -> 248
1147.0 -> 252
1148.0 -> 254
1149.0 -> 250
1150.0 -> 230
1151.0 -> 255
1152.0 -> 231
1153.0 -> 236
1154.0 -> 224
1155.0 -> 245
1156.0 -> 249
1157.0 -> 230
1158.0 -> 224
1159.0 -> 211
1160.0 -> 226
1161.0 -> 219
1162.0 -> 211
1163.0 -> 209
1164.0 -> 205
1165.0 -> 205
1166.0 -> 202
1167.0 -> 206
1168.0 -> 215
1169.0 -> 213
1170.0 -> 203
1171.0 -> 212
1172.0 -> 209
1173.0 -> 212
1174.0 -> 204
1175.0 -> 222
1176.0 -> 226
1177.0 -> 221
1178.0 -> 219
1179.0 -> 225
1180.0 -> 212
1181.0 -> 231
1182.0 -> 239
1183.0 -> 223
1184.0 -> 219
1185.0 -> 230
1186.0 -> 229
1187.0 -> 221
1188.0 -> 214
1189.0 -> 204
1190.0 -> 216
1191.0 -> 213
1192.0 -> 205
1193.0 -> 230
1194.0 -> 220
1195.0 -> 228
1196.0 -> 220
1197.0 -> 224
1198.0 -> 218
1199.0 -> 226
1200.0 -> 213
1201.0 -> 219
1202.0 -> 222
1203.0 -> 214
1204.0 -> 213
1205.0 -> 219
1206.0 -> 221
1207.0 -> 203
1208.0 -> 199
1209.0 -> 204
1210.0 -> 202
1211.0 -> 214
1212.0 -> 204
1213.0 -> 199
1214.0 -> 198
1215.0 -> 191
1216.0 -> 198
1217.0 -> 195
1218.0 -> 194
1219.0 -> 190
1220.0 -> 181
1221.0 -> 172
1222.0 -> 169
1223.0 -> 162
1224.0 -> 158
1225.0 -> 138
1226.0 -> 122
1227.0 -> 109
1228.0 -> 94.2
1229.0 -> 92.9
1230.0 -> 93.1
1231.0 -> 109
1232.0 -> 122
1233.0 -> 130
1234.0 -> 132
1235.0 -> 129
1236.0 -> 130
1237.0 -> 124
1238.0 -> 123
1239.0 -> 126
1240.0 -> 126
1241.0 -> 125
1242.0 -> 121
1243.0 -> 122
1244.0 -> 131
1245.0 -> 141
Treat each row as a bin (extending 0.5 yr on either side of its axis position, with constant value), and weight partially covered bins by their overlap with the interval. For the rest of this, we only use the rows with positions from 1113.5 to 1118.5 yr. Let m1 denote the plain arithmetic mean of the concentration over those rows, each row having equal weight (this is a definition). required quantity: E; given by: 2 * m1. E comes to 430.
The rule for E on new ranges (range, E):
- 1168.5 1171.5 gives 419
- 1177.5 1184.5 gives 448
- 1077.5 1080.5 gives 386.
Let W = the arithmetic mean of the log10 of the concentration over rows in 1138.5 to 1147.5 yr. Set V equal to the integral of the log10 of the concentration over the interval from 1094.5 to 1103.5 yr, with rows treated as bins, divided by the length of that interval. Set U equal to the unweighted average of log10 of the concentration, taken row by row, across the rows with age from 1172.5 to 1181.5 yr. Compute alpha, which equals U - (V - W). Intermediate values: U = 2.34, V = 2.32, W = 2.39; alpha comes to 2.41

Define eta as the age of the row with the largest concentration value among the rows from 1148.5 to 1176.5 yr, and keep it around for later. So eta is 1151.0 yr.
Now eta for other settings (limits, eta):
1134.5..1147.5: 1137.0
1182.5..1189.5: 1185.0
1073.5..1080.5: 1080.0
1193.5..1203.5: 1195.0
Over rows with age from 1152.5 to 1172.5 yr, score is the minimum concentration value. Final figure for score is 202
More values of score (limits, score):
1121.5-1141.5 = 218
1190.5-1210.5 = 199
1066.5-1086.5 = 180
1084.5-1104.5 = 180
